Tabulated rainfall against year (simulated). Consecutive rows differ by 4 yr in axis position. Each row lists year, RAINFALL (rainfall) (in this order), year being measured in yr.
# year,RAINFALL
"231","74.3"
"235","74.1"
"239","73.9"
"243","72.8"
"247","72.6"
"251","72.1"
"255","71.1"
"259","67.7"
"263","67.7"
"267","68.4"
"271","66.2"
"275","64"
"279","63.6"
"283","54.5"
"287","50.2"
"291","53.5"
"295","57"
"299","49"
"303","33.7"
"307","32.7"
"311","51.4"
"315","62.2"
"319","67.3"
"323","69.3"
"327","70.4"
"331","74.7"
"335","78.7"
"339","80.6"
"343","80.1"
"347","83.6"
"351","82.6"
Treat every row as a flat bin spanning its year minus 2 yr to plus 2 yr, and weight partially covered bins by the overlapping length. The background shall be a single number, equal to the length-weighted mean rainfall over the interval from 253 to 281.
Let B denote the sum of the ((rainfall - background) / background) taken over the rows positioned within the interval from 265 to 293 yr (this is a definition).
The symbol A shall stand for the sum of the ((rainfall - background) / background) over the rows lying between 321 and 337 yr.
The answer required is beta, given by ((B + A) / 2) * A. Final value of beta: -0.06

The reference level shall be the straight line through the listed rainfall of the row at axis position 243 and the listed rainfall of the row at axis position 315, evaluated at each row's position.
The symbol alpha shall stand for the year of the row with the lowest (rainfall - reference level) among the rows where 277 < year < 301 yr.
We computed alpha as 287 yr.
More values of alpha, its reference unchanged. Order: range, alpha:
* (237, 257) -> 243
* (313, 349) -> 315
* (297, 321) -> 307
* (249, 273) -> 259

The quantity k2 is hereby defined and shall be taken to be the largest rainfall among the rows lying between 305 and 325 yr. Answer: 69.3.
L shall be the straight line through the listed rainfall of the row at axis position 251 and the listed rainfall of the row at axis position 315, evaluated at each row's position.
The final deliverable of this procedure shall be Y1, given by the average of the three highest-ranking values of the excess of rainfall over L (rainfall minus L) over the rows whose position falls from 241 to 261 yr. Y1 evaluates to 0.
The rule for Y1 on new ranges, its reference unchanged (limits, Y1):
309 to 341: 19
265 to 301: -3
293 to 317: -7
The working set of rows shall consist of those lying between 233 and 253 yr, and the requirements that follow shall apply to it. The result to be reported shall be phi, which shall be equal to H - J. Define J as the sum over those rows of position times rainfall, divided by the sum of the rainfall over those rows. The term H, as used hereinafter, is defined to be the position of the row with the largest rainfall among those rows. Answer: -7.9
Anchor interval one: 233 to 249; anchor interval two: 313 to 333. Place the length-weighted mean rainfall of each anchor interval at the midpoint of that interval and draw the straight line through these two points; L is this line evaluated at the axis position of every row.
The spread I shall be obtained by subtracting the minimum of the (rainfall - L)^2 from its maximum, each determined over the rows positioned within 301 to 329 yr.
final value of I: 1367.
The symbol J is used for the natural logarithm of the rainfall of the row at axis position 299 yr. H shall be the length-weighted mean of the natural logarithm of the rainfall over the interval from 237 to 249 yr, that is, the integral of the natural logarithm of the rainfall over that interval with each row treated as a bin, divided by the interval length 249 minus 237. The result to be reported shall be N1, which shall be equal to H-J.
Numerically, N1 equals 0.40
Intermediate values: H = 4.29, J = 3.89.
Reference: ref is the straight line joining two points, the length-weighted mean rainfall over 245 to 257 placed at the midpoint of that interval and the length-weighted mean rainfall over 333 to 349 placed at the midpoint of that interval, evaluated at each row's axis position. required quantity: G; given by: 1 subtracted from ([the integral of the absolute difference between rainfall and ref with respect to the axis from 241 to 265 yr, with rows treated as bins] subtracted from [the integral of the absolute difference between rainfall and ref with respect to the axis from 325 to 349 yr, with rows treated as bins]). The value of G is 16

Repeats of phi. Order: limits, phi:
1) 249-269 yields -7.9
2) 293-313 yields -7.5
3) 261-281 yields -3.8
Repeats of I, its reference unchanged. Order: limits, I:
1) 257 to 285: 260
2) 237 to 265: 21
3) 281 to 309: 1189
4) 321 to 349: 261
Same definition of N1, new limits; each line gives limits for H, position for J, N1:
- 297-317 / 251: -0.48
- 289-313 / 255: -0.45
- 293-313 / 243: -0.51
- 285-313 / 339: -0.56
